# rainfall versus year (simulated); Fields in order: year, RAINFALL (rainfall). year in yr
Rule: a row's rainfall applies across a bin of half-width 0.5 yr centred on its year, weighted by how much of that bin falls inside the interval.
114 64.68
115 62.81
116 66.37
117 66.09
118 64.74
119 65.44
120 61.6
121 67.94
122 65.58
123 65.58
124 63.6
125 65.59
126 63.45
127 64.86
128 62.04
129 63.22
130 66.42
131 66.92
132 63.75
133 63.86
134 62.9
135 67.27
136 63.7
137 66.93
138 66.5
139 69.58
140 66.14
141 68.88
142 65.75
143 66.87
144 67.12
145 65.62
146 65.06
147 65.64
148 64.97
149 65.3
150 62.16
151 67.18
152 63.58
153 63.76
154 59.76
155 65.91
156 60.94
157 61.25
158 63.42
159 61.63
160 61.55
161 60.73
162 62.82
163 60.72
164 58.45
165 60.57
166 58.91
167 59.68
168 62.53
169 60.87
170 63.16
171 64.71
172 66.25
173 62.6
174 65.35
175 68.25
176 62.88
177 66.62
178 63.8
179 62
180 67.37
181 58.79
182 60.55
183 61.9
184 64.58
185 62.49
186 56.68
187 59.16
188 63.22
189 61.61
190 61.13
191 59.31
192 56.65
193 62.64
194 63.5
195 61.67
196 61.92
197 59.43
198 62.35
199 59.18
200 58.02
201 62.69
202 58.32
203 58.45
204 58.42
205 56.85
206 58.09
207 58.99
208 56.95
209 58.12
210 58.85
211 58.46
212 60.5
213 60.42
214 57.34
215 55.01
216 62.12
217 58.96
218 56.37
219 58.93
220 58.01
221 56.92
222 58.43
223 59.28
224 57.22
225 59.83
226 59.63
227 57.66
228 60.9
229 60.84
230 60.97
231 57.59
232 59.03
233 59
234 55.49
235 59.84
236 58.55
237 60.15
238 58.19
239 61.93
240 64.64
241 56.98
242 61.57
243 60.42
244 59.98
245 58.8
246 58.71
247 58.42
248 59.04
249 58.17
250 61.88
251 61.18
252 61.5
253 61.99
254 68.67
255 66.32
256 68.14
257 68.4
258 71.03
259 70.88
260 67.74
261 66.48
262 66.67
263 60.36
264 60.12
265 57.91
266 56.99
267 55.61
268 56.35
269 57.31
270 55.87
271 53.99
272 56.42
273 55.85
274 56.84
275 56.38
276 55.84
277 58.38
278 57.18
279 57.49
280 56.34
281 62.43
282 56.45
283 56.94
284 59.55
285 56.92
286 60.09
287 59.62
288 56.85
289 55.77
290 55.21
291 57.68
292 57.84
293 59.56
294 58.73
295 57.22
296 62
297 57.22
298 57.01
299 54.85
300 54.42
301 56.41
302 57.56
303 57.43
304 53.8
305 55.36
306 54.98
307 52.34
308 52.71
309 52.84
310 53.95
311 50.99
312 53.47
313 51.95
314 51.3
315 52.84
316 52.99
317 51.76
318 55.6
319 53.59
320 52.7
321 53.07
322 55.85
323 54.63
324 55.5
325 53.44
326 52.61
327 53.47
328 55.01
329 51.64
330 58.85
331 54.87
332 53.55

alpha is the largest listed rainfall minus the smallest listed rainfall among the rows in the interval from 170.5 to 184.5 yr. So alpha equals 9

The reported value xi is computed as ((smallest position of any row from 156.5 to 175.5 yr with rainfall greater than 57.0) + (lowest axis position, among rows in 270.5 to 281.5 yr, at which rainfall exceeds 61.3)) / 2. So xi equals 219.0 yr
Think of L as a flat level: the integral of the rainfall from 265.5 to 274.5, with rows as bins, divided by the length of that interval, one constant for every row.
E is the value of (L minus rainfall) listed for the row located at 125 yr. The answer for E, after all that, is -9.5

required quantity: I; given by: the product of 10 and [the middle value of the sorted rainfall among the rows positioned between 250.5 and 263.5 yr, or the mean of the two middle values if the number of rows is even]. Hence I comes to 667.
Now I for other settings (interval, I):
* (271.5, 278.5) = 564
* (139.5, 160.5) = 651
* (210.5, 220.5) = 587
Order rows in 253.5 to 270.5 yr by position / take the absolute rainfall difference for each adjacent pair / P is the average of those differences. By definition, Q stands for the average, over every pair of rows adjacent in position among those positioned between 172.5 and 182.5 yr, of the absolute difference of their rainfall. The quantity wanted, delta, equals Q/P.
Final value 2.4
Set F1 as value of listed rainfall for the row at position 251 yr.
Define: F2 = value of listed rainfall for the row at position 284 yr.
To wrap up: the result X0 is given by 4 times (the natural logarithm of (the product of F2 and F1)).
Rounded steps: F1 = 61.18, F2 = 59.55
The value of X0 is 32.8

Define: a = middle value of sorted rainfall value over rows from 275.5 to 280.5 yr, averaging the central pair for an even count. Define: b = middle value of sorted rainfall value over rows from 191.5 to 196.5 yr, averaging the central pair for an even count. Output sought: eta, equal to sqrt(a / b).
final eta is 0.96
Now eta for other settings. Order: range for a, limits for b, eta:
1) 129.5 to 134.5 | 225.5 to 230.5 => 1.02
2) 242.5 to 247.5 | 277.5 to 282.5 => 1.01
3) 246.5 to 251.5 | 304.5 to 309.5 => 1.06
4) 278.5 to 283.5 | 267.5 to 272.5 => 1.01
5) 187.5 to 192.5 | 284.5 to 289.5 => 1.04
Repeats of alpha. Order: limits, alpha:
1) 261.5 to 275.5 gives 13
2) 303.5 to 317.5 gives 4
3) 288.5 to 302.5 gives 8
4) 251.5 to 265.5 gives 13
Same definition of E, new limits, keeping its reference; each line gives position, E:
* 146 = -8.9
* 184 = -8.4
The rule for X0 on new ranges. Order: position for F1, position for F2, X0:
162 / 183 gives 33.1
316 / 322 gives 32.0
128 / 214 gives 32.7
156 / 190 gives 32.9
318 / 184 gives 32.7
